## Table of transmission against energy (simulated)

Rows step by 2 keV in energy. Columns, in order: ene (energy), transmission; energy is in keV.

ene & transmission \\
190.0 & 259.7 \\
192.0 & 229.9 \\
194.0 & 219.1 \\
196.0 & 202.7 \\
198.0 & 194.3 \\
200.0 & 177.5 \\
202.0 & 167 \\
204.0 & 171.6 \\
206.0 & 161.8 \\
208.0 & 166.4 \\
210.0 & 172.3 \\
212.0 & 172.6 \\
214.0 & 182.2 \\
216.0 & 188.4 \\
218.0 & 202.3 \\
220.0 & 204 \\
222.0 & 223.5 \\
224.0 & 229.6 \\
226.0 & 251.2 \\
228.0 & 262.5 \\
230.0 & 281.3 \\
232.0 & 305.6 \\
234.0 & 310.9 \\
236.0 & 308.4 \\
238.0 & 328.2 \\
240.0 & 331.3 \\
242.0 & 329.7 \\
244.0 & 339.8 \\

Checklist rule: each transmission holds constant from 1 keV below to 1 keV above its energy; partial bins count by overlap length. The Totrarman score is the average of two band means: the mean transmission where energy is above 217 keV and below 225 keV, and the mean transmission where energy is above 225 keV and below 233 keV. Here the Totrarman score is 245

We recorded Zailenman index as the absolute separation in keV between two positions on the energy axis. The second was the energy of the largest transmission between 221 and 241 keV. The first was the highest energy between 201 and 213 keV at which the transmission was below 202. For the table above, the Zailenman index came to 28 keV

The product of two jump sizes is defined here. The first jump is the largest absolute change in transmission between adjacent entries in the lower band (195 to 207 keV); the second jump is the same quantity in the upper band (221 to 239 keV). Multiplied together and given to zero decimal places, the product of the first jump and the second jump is 408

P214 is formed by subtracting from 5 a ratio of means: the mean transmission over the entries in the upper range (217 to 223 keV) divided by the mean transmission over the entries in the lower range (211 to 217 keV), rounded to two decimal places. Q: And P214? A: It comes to 3.84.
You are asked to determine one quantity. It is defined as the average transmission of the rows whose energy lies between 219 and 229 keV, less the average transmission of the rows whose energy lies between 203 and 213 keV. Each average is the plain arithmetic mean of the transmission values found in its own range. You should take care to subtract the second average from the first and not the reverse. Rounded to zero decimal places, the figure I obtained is 65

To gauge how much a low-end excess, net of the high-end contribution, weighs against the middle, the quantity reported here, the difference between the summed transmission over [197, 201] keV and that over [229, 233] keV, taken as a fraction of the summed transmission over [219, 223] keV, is -0.50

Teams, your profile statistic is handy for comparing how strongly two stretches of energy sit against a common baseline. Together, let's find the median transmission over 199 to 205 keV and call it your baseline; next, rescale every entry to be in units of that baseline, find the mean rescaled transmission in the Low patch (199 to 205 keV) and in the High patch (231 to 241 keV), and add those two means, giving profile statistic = 2.8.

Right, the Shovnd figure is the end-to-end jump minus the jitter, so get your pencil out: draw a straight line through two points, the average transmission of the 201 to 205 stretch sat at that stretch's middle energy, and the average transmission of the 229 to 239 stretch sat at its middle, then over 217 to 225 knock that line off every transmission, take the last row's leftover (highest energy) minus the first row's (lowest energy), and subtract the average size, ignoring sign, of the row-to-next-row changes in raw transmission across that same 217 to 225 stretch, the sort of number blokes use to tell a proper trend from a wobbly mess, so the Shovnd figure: -8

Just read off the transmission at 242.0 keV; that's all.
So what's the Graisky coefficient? 329.7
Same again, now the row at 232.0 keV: 305.6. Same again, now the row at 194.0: 219.1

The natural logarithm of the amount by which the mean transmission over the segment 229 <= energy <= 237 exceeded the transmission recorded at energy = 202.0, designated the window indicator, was 4.9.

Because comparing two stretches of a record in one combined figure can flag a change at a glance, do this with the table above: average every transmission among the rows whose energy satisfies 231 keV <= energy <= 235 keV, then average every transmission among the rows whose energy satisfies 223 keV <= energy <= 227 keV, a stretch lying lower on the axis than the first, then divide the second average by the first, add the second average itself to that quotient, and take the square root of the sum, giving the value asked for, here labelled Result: 15.5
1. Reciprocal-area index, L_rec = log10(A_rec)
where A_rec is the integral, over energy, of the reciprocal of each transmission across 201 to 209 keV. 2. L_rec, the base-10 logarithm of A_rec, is -1.32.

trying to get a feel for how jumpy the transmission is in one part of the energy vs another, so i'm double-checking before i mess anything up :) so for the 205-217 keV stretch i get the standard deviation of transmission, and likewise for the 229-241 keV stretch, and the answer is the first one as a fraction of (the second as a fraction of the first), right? 5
